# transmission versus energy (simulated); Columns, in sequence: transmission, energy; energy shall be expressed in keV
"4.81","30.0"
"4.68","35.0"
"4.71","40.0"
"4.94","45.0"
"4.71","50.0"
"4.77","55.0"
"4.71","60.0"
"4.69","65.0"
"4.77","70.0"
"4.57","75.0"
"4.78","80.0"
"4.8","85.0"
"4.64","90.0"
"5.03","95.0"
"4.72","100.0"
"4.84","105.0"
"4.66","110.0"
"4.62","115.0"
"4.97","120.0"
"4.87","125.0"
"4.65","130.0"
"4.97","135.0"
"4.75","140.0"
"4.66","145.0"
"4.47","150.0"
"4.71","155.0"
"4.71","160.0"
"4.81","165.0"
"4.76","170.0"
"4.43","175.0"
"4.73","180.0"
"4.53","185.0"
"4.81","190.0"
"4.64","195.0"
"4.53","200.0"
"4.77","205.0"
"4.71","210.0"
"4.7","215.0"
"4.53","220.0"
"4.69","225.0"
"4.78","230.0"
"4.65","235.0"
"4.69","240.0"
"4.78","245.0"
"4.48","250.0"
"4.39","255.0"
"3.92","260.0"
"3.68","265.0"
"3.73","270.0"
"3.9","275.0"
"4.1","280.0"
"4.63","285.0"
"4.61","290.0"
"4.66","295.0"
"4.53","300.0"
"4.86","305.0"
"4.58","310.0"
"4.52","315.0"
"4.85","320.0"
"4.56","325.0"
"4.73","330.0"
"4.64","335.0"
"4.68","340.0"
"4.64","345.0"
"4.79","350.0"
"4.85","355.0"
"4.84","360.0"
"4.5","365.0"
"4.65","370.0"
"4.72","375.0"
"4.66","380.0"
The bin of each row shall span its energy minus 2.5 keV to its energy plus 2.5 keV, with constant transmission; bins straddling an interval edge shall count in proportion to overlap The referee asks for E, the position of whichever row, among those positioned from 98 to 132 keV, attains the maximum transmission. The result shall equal 120.0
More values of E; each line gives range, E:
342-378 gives 355.0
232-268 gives 245.0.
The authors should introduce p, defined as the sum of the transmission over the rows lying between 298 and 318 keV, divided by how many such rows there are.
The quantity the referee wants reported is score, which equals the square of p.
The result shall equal 21.4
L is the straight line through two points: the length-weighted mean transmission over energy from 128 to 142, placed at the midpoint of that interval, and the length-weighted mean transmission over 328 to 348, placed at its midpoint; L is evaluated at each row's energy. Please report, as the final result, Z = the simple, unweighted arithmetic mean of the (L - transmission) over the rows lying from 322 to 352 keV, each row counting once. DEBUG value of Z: 0.00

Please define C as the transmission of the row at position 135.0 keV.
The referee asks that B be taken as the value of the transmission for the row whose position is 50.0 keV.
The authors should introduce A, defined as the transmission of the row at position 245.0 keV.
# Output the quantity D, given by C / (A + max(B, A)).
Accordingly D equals 0.52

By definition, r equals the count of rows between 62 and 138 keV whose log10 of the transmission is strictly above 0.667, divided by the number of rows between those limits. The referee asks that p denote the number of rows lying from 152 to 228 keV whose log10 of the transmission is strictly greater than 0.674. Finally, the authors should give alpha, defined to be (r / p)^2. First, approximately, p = 5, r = 0.80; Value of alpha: 0.026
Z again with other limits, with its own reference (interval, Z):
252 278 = 0.79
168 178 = 0.18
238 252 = 0.08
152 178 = 0.09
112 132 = 0.03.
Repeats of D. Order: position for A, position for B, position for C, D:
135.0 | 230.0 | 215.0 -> 0.47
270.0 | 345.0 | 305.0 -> 0.58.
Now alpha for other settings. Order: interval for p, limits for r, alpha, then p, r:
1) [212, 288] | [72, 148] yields 0.160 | 2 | 0.80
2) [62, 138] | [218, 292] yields 0.002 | 8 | 0.33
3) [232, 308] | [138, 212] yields 0.111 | 2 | 0.67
